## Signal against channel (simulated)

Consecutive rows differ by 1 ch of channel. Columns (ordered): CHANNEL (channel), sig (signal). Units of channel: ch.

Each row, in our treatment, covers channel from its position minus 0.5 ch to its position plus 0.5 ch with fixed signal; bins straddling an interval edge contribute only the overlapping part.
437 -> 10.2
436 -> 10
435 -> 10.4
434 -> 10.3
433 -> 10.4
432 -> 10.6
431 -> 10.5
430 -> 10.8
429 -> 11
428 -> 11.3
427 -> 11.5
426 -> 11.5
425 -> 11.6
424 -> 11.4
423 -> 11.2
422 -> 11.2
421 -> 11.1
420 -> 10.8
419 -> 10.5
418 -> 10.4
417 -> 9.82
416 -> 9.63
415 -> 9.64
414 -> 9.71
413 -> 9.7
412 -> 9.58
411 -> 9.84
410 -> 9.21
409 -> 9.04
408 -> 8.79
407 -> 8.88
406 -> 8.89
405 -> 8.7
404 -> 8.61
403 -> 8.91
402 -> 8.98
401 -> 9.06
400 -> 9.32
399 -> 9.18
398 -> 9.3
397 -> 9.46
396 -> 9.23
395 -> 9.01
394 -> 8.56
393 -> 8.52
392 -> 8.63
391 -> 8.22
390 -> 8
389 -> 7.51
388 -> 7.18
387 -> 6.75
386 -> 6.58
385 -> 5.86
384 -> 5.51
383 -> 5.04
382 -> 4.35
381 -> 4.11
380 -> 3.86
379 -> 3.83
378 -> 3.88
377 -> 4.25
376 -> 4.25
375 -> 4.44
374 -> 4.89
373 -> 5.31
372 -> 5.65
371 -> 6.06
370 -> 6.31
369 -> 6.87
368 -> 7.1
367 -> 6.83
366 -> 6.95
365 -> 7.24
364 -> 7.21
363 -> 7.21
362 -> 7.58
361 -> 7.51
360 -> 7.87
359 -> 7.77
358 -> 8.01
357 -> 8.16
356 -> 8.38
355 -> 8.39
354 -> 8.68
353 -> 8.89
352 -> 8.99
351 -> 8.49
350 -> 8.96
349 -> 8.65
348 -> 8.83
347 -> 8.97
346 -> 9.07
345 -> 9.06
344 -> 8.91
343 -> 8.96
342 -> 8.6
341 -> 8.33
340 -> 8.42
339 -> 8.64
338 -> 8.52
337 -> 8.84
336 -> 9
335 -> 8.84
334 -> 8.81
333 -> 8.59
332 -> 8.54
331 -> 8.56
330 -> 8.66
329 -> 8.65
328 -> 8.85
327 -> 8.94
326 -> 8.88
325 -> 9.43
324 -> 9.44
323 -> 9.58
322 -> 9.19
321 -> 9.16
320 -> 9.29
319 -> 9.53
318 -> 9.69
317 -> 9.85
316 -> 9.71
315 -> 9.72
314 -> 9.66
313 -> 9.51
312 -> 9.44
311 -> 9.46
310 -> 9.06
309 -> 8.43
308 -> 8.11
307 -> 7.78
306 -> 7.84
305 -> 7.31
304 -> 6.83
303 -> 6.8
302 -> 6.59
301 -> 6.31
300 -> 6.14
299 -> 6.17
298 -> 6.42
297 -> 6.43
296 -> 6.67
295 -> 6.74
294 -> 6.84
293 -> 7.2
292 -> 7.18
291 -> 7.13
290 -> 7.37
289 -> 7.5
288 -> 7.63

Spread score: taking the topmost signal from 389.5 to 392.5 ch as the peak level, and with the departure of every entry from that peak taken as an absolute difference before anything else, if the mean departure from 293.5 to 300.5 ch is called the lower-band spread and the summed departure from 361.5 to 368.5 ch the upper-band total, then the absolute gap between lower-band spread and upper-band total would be 8.1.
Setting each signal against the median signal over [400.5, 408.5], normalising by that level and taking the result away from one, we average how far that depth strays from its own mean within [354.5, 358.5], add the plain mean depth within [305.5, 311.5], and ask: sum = 0.07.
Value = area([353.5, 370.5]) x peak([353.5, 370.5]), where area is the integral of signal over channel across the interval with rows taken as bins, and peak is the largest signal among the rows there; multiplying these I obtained 1112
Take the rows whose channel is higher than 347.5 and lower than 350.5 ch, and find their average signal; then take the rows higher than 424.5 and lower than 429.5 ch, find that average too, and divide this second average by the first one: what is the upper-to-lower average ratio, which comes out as 1.3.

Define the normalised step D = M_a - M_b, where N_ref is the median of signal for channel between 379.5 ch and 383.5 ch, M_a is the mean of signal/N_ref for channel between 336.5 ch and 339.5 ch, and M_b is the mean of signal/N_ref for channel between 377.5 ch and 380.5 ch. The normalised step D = 1.1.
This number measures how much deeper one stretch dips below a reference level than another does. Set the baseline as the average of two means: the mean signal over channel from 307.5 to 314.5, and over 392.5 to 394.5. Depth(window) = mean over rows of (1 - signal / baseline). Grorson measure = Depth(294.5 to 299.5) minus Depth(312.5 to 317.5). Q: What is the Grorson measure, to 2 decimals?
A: 0.36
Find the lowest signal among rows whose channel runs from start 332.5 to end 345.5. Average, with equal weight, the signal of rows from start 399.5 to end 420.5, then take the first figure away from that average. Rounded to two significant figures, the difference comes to 1.1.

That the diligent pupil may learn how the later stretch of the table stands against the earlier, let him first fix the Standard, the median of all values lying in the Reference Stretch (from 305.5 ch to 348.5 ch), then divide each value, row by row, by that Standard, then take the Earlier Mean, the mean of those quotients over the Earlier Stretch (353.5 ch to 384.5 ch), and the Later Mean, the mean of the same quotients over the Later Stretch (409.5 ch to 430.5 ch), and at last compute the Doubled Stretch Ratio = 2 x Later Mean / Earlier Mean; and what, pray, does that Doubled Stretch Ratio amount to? 3.4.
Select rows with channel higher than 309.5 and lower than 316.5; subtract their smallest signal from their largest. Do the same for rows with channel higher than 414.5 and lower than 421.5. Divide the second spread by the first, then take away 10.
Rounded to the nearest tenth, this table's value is -7.8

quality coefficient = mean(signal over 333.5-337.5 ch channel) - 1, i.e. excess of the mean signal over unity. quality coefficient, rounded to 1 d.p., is 7.9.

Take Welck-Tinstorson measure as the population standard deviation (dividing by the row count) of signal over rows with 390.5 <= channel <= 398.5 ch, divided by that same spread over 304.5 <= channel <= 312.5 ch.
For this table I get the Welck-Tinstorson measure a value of 0.55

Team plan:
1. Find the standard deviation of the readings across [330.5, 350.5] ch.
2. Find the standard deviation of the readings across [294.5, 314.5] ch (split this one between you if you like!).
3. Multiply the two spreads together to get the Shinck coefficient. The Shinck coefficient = 0.3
